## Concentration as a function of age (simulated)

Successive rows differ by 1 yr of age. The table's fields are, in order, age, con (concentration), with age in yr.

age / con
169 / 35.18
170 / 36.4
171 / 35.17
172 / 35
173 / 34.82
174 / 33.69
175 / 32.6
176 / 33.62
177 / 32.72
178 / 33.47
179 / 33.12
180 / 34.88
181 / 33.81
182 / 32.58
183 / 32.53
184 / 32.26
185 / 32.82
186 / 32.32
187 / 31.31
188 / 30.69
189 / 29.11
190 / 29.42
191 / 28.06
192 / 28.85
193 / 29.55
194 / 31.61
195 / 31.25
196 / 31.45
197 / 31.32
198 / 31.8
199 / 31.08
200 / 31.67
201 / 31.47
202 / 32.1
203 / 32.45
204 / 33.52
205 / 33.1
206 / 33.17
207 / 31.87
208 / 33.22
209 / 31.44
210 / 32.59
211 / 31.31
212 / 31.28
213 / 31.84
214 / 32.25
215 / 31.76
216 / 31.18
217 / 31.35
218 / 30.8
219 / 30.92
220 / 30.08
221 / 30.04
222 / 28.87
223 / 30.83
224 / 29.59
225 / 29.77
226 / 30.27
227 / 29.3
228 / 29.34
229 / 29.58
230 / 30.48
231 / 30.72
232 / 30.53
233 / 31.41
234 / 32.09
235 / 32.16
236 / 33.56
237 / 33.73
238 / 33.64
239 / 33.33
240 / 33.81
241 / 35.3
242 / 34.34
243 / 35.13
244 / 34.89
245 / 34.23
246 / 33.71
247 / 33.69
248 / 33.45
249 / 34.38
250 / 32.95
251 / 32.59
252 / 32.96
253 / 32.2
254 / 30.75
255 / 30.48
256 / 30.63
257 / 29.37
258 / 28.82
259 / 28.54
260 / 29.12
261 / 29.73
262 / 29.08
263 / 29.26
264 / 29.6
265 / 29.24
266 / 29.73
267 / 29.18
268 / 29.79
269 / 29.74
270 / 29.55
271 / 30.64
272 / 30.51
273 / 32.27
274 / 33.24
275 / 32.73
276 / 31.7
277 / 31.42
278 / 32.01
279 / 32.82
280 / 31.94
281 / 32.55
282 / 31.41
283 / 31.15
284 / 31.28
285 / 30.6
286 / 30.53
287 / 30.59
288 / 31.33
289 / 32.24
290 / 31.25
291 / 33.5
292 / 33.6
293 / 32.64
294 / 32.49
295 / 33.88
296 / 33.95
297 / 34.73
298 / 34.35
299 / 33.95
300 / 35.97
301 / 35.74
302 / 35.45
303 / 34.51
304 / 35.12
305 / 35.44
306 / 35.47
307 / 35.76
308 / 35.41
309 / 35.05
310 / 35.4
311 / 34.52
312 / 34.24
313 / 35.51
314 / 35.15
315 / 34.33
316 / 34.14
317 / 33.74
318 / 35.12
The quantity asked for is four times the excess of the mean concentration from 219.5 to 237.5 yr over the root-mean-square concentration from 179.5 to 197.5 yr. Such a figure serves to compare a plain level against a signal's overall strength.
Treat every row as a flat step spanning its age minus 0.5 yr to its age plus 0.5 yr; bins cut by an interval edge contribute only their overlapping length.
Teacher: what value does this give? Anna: -3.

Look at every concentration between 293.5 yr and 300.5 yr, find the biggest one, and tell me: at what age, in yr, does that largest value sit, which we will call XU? 300 yr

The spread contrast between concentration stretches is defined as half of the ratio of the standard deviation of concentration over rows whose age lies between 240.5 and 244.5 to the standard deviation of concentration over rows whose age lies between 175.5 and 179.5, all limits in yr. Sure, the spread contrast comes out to 0.5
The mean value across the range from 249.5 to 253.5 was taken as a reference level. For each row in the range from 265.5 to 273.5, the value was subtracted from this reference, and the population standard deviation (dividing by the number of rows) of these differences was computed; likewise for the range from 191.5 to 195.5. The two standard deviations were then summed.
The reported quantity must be 2.1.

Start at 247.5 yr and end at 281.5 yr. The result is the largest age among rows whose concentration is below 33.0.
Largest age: 281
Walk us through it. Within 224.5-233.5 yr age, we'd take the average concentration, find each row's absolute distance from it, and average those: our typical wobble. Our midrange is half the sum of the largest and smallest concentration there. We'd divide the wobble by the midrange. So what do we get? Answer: 0.019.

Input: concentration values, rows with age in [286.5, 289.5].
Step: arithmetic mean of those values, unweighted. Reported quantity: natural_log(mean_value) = 3.45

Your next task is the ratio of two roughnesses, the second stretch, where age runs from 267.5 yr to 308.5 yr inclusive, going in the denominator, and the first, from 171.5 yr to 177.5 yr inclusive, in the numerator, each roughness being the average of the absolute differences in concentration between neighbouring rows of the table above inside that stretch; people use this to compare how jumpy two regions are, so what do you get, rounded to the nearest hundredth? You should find 1.36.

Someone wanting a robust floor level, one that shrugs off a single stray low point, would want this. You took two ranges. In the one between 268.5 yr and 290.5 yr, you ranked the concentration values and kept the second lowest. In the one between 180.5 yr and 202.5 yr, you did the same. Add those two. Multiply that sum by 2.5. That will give 146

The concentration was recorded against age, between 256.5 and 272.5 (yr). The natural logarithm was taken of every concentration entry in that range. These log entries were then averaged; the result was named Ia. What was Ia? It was 3.38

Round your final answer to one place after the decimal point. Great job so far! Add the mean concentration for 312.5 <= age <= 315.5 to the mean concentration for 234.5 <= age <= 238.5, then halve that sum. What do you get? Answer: 34.1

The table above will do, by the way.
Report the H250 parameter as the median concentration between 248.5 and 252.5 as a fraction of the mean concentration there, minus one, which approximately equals -0.008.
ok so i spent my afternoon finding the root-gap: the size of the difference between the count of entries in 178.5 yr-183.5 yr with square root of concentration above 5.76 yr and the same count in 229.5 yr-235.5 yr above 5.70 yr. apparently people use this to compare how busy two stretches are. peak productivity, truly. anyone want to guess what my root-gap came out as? 2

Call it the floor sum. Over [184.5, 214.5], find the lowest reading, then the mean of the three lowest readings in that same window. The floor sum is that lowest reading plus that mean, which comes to 56.7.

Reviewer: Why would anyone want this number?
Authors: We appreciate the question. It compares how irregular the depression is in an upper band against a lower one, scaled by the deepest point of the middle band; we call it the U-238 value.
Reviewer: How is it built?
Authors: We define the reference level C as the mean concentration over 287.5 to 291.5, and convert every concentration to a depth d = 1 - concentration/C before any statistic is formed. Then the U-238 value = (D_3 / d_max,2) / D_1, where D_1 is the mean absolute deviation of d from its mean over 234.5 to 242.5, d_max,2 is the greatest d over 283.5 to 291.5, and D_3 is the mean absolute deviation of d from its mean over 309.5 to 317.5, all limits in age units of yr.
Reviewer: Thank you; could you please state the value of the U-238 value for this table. 20.0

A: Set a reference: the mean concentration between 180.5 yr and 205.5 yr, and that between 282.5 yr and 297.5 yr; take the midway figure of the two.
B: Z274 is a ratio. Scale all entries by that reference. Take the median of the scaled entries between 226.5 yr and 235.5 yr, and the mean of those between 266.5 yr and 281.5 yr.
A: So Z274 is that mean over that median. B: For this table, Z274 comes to 1.03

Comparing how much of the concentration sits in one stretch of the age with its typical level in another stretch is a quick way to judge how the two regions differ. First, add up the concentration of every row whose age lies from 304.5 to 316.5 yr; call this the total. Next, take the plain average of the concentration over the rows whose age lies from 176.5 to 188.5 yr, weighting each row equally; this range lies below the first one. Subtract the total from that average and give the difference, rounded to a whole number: -388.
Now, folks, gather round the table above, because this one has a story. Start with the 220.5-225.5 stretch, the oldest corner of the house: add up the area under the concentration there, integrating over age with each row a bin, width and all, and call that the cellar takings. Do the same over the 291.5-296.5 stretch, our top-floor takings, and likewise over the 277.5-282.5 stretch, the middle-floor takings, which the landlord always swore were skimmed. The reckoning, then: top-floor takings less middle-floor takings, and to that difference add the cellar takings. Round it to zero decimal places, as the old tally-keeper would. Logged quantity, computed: 155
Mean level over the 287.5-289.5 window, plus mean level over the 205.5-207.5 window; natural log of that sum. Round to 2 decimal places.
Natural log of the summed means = 4.16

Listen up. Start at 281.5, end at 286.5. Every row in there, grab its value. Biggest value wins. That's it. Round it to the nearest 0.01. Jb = 31.41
